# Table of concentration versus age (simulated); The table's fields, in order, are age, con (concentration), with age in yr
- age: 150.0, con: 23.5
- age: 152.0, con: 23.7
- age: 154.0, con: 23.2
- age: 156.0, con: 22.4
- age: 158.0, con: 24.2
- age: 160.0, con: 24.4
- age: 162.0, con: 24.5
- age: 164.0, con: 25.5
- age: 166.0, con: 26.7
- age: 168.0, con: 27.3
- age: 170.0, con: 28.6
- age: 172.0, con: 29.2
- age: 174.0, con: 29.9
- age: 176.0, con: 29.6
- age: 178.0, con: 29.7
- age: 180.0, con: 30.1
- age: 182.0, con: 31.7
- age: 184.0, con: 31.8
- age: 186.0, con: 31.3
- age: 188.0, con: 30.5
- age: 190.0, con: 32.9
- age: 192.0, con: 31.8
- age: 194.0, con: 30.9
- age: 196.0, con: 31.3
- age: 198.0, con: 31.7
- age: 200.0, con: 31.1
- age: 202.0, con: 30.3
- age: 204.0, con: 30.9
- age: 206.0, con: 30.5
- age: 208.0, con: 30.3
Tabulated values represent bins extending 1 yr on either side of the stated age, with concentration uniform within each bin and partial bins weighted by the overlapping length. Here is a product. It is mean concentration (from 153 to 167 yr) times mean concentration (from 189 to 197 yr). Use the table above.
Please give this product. 775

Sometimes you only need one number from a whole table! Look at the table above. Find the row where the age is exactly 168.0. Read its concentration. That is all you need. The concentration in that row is 27.3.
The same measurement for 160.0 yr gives 24.4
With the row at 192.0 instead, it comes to 31.8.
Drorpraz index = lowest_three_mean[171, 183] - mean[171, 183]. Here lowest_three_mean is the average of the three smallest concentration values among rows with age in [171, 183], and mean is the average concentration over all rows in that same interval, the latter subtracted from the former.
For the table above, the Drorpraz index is -0.53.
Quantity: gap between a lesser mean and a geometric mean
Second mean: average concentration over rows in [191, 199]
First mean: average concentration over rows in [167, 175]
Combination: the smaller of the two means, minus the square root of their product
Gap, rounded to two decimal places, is -1.31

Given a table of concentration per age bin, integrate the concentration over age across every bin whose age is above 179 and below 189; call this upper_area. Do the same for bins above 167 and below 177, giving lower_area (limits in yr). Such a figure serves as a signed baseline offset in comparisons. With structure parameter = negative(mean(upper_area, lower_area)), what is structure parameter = -300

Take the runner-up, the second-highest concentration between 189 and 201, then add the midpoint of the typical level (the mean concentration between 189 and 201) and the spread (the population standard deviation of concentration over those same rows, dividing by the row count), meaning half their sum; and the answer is 47.9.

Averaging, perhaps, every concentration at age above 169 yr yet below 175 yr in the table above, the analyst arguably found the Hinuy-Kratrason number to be 29.2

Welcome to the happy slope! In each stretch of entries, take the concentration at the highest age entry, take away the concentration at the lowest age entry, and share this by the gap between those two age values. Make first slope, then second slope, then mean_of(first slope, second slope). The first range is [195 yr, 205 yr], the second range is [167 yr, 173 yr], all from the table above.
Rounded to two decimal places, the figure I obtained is 0.21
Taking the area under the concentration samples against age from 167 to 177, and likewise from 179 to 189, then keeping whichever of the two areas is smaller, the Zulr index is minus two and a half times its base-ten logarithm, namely -6.15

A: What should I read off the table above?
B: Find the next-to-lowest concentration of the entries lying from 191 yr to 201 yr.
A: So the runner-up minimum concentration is 31.1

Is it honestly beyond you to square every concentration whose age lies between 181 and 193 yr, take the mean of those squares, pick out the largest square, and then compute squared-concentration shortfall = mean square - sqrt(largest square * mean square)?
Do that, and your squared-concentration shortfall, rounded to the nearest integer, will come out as -39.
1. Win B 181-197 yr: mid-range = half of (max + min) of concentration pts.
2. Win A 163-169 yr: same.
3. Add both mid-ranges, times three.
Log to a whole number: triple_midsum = 174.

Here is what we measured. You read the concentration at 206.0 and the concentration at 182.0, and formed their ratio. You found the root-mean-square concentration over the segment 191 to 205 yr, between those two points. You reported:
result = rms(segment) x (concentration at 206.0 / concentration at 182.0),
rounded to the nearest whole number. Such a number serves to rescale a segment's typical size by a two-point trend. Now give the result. 30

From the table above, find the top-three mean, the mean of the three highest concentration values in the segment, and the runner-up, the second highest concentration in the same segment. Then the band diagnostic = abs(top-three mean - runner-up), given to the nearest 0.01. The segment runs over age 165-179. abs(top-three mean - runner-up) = 0.03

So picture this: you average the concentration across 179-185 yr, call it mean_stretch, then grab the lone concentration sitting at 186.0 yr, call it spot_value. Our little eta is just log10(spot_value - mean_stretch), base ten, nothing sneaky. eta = -1.00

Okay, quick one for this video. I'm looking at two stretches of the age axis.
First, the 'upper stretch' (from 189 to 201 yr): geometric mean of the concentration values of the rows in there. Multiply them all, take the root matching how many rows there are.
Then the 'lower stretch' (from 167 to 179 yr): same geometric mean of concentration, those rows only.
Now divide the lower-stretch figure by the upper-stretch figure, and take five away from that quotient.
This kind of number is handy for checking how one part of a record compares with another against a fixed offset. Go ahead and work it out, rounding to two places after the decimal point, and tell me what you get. -4.08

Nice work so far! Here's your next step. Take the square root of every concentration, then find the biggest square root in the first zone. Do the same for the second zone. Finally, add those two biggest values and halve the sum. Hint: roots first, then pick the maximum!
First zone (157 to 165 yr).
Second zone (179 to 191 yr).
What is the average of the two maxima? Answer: 5.39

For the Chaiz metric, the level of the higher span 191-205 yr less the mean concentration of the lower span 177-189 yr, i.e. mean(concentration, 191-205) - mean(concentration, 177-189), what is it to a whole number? 0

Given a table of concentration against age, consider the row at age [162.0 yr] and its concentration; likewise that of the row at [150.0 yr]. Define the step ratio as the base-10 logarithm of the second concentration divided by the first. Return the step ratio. -0.02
